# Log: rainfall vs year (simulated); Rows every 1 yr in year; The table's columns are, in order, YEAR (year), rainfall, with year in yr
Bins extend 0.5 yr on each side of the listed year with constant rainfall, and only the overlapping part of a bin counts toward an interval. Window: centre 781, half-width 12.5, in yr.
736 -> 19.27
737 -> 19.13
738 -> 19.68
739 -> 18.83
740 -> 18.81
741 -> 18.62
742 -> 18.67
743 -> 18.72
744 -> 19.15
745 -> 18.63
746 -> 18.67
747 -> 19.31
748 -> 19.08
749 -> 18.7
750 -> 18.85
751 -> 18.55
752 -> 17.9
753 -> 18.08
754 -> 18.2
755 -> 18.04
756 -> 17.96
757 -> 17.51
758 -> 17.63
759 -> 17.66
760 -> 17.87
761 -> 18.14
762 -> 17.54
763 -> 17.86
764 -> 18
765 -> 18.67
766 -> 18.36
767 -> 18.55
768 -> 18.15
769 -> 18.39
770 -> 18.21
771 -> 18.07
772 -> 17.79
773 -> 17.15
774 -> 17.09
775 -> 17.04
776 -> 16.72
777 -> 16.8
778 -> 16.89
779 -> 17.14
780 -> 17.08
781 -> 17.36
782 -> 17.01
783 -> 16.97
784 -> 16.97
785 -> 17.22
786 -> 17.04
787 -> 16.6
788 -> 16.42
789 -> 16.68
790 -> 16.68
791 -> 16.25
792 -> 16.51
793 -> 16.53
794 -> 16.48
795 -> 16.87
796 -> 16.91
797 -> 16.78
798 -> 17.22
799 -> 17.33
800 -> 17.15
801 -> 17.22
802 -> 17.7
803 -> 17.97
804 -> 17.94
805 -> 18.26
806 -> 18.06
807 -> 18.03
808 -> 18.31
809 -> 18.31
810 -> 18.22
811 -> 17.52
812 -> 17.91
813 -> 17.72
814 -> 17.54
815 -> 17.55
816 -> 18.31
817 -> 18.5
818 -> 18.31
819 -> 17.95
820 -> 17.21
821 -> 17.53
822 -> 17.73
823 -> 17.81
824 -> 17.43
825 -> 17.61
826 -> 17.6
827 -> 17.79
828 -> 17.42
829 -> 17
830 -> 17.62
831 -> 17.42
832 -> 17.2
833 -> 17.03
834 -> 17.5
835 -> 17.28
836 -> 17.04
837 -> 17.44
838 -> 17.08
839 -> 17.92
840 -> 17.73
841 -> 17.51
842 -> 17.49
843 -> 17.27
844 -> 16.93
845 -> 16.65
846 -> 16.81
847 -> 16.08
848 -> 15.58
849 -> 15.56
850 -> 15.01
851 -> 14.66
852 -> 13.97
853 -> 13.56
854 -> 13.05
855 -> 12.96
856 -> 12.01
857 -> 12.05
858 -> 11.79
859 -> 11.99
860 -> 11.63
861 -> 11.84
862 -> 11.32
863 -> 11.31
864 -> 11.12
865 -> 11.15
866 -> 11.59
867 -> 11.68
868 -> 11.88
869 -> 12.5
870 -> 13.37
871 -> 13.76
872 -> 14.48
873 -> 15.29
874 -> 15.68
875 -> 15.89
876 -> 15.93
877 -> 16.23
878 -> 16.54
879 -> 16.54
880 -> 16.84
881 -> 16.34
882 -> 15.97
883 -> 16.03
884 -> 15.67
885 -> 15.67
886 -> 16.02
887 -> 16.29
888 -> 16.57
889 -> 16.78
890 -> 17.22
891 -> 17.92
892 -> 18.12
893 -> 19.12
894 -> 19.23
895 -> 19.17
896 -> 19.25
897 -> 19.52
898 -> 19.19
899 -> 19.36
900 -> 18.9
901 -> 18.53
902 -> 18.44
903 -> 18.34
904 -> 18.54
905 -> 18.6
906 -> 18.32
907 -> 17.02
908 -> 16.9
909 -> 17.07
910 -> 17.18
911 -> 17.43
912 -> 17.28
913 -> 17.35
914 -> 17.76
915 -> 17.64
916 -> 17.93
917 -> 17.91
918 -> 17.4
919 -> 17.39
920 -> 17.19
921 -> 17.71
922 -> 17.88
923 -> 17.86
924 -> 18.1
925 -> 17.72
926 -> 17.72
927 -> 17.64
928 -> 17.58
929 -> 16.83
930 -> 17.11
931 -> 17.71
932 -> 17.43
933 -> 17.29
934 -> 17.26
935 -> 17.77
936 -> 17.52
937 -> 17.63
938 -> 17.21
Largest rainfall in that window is 18.39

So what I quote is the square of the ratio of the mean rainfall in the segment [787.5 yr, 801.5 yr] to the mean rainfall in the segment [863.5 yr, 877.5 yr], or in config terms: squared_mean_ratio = 1.5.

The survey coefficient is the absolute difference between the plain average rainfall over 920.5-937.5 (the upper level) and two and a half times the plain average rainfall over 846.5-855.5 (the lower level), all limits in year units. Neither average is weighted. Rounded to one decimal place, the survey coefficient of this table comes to 18.7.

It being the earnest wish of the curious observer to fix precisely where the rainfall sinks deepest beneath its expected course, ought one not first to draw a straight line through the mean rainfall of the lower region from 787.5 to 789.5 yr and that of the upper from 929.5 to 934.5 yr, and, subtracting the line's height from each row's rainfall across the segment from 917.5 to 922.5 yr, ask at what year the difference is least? 920 yr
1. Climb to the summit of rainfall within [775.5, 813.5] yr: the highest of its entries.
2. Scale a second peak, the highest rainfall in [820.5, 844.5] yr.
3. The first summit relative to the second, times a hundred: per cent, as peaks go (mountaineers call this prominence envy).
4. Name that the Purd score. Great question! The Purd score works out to 102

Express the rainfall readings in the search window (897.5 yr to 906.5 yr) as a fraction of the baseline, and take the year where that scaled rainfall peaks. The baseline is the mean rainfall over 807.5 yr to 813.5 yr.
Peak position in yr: 899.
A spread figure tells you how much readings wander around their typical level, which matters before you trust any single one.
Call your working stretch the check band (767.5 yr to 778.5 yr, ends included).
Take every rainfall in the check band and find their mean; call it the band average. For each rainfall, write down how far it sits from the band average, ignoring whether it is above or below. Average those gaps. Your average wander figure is 0.58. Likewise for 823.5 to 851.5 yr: 0.62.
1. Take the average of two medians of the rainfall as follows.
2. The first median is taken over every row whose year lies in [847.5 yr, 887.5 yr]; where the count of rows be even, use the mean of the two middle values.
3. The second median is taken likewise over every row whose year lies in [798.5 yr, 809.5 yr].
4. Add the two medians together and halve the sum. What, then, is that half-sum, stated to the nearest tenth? 16.1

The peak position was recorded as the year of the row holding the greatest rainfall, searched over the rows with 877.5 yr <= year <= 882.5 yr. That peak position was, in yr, 880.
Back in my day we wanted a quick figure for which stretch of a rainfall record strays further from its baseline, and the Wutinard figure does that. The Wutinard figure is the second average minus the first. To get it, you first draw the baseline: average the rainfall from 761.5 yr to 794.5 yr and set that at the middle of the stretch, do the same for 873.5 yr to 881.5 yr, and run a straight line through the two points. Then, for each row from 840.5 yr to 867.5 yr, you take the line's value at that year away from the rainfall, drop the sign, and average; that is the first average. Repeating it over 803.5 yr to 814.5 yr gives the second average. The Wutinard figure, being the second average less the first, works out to -1.9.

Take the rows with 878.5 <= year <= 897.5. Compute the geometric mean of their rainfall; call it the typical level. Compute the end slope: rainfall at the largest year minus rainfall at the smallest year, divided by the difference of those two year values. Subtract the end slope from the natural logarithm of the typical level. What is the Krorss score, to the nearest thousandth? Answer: 2.681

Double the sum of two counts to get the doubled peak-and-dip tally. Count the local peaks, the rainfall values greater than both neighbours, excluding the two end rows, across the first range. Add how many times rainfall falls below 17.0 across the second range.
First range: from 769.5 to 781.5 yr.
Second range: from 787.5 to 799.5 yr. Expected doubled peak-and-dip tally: 22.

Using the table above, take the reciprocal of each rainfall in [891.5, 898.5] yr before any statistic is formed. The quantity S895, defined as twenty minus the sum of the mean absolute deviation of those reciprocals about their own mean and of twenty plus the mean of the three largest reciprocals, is -0.054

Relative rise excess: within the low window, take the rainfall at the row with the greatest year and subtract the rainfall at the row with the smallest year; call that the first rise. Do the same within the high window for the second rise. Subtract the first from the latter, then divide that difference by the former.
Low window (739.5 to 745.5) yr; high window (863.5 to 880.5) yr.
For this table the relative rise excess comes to -33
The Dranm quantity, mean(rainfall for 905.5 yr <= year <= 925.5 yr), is 17.6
